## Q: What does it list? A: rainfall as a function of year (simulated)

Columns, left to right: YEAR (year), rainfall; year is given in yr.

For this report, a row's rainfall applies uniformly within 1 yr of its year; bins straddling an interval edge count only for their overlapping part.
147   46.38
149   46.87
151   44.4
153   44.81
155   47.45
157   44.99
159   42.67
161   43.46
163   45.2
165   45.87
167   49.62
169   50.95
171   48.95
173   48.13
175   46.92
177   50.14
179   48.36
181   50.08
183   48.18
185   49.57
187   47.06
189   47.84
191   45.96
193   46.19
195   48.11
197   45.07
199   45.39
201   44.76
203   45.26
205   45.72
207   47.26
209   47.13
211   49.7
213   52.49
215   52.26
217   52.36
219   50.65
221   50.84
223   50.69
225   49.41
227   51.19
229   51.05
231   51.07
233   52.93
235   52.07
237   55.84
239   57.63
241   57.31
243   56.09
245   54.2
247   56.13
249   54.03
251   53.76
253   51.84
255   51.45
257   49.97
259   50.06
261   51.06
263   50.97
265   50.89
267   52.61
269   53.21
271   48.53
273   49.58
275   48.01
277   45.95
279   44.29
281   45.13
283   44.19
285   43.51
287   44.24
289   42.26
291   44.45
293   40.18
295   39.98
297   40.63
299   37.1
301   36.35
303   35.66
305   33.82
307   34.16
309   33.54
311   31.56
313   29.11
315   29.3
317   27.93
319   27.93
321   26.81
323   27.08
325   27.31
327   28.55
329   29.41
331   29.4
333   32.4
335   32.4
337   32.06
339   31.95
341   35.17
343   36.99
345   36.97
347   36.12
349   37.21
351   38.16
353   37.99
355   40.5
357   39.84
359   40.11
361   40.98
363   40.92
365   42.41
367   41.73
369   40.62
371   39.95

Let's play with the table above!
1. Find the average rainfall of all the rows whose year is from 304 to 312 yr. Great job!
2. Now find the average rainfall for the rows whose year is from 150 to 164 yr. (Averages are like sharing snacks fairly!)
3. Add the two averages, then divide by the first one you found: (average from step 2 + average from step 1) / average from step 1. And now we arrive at 2.34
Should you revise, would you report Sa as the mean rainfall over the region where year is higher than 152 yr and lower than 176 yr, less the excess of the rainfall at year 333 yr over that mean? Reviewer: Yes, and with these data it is 60.8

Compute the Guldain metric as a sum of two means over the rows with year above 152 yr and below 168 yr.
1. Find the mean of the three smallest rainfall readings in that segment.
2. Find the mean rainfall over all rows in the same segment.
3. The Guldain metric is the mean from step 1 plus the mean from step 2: 89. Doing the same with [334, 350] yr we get 67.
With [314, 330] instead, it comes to 55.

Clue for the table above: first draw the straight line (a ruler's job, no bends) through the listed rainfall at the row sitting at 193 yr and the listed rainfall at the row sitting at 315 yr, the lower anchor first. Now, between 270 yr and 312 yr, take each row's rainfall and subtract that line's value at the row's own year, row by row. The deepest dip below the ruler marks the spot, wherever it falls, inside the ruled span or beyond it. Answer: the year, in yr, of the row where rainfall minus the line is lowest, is 311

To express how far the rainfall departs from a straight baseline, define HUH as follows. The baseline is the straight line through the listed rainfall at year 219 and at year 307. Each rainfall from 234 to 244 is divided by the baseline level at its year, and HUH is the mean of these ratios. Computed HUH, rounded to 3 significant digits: 1.19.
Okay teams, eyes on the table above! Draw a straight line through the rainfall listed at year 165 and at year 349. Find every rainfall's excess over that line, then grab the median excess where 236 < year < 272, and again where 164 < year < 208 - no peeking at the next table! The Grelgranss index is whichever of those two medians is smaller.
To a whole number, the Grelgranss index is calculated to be 3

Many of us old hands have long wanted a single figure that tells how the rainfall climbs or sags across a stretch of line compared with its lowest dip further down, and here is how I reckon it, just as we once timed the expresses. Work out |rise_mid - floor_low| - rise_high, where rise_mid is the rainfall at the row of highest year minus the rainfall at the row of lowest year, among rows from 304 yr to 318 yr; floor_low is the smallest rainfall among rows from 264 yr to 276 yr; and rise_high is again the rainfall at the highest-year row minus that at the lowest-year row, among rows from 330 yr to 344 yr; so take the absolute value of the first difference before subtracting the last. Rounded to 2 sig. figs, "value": 46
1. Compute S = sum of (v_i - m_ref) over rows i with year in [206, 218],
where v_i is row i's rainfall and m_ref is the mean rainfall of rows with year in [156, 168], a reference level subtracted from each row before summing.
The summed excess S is 29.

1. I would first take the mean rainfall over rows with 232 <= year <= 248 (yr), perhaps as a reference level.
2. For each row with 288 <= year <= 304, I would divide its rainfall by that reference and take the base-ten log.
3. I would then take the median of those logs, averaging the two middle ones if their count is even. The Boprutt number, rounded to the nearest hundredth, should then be -0.14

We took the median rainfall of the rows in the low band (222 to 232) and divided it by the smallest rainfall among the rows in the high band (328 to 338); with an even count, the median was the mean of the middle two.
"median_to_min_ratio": 1.7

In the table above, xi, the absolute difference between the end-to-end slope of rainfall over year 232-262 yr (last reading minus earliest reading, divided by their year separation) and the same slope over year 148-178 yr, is 0.2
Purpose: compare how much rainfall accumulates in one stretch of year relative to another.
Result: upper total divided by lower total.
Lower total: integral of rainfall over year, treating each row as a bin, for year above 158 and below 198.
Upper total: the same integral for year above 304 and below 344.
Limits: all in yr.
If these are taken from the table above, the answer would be 0.65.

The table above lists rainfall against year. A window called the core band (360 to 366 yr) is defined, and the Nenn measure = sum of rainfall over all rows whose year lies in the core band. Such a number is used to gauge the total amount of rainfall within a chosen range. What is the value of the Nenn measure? 124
